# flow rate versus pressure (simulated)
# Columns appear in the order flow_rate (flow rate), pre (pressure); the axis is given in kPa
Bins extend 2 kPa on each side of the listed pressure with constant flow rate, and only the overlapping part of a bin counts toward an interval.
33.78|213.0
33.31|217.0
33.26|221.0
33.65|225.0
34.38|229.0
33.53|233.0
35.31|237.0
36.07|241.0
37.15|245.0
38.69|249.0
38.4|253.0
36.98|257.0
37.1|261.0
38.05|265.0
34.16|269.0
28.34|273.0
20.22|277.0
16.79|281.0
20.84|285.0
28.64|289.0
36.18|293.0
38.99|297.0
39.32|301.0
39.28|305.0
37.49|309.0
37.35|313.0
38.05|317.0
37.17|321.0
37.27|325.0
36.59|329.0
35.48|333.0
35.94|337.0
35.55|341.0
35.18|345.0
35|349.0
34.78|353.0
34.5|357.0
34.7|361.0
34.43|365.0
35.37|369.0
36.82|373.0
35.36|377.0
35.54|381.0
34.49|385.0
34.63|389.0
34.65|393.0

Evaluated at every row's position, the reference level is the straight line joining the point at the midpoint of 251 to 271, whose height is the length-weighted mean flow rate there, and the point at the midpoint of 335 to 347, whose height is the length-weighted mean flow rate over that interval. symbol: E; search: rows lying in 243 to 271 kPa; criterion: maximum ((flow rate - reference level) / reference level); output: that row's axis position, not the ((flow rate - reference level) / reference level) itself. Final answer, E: 249.0 kPa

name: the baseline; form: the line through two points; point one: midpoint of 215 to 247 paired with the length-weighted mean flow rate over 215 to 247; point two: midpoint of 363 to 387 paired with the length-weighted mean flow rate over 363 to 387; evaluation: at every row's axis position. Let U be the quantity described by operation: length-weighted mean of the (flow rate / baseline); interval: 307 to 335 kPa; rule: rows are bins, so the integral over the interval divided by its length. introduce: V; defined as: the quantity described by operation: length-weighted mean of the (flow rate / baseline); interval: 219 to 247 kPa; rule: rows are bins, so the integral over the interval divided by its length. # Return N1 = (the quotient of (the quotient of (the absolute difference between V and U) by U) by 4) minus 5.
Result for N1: -4.99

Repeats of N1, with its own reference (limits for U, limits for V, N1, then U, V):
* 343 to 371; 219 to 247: -5.00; 0.99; 1.00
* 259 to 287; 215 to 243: -4.94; 0.80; 0.99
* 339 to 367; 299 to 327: -4.98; 0.99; 1.09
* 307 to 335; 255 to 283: -4.96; 1.06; 0.87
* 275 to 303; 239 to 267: -4.92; 0.82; 1.08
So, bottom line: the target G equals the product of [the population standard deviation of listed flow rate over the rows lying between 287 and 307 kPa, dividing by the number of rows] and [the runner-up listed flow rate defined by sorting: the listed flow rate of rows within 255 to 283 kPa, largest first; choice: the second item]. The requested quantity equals 152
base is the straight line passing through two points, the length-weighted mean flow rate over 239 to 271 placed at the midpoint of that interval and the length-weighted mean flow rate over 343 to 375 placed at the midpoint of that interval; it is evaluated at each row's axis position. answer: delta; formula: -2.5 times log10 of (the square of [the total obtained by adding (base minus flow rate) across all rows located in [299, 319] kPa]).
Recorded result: -5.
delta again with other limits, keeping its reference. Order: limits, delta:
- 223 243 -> -6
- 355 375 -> 0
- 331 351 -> 7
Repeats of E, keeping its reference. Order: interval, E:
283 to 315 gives 305.0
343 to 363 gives 345.0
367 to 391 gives 373.0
